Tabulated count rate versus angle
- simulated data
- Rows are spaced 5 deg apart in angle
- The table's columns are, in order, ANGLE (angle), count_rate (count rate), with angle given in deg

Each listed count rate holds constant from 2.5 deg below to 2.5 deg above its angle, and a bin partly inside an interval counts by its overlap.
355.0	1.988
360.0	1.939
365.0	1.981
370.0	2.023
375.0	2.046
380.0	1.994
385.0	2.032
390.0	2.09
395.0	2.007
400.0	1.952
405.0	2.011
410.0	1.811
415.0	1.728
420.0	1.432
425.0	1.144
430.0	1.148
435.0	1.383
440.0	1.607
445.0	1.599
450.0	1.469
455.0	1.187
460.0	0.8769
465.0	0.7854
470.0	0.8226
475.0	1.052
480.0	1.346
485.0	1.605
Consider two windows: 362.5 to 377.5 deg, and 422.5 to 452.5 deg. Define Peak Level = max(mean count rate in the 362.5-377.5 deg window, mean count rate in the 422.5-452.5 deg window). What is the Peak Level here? 2.02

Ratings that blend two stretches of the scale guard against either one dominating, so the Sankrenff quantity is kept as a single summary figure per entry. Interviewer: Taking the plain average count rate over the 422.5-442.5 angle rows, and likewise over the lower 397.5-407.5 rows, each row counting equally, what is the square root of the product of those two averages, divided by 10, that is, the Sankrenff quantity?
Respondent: 0.162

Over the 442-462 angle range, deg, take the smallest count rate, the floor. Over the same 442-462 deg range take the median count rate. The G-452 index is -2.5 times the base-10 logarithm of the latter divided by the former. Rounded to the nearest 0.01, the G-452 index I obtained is -0.45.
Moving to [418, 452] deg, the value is -0.24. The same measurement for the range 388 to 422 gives -0.34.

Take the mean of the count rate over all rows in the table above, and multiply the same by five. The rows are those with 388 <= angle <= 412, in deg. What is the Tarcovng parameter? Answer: 10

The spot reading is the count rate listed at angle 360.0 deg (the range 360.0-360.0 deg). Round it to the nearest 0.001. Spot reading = 1.939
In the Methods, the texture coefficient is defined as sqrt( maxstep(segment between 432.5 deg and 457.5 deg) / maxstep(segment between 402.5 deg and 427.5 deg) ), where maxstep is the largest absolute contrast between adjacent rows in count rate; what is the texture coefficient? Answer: 1.0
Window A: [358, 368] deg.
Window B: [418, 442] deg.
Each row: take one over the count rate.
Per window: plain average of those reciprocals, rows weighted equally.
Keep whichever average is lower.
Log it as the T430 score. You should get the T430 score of 0.51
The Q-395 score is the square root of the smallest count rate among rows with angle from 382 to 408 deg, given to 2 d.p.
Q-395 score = 1.40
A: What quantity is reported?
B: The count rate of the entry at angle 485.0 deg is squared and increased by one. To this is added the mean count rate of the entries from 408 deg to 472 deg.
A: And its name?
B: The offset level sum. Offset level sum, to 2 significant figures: 4.9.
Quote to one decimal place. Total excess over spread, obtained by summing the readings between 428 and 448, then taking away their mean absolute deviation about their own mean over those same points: 5.6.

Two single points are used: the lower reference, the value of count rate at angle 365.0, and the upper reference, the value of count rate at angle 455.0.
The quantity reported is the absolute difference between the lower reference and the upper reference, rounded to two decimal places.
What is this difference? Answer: 0.79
